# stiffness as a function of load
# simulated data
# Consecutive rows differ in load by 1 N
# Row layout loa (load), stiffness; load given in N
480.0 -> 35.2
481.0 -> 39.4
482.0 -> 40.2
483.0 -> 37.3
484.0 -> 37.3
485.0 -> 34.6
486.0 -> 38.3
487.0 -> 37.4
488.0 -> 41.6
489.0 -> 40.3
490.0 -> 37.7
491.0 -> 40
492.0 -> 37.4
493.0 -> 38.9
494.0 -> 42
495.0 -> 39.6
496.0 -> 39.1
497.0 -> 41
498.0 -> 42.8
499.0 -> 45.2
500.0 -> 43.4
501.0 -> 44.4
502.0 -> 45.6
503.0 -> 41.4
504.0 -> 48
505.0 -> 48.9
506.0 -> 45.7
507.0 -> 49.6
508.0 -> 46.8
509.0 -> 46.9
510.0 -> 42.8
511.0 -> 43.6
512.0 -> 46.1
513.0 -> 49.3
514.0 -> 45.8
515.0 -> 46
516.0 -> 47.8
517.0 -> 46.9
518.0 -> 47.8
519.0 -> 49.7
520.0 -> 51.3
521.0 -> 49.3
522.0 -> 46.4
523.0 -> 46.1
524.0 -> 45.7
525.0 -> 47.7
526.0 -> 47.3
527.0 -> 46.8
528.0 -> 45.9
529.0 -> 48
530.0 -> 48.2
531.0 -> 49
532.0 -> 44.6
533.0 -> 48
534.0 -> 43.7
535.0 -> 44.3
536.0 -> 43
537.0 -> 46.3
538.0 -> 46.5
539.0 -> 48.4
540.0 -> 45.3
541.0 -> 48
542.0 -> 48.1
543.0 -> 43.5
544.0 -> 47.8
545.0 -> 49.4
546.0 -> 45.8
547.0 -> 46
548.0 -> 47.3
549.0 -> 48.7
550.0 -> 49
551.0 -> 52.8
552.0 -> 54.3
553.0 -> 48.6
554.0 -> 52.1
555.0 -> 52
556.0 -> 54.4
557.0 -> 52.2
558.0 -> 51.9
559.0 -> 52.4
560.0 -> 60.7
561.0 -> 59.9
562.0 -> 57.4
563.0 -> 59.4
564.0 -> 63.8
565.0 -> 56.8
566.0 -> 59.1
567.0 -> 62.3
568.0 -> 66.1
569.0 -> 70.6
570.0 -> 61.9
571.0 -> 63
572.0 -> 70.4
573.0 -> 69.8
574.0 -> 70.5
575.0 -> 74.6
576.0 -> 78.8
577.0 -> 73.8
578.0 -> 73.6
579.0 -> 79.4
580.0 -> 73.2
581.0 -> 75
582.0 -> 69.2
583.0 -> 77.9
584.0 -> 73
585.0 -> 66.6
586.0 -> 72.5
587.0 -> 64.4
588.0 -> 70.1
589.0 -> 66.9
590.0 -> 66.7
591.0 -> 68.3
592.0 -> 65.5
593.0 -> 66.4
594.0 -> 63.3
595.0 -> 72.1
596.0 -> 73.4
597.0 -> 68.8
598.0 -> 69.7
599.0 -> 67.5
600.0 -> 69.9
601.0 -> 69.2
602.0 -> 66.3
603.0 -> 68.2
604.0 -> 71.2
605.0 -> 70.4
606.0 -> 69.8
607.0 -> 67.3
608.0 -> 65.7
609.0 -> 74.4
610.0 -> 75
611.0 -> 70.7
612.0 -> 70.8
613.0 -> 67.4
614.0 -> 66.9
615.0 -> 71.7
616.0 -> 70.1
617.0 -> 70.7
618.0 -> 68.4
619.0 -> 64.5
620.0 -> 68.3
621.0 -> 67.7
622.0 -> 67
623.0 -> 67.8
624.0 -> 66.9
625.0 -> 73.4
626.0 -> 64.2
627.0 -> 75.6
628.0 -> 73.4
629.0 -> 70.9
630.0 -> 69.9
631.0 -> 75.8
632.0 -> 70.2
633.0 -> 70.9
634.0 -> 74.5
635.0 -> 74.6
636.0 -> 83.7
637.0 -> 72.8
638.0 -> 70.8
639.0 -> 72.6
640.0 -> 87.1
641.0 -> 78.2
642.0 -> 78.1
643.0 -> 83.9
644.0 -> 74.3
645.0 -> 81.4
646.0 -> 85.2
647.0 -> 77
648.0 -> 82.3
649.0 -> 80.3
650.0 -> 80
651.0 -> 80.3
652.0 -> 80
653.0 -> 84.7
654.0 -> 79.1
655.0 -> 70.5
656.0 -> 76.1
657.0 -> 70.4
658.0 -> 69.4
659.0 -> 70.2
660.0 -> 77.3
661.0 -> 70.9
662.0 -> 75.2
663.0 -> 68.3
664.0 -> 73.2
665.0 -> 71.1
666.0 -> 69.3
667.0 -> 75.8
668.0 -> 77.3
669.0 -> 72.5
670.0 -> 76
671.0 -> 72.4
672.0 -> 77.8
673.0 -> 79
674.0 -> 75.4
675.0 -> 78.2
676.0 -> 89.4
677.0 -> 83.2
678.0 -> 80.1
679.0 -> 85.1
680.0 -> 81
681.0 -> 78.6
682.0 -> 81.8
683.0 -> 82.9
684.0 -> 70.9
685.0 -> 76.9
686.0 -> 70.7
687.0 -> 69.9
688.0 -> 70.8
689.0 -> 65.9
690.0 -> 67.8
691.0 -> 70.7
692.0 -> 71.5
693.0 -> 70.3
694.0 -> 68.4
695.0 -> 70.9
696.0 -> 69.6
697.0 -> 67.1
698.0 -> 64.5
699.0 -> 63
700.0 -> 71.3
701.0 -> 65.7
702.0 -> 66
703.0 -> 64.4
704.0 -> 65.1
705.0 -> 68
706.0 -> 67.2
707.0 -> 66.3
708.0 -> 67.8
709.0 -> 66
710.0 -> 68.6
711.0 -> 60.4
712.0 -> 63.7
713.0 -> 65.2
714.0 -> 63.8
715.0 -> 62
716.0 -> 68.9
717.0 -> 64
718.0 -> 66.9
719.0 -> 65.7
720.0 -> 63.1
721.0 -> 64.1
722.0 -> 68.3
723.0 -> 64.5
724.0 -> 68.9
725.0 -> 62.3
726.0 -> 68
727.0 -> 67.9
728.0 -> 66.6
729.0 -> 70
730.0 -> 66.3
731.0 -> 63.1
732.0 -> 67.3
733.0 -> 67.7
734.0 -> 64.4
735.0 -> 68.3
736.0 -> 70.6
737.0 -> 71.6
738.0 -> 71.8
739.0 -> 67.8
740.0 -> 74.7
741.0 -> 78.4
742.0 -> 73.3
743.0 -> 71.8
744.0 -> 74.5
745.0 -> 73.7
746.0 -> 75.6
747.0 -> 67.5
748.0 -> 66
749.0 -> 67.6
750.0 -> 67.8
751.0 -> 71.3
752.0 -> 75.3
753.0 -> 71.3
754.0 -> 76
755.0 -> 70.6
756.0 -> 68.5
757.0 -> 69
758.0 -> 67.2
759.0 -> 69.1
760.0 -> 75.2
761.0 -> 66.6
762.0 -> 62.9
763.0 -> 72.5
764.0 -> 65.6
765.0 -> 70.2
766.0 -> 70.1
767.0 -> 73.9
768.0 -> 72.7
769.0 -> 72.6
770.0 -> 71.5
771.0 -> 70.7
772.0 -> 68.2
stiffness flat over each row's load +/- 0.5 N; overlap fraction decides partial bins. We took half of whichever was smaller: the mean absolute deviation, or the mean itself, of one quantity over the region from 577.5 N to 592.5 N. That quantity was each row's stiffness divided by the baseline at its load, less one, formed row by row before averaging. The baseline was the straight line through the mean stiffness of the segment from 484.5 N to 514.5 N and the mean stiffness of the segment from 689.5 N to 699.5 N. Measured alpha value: 0.041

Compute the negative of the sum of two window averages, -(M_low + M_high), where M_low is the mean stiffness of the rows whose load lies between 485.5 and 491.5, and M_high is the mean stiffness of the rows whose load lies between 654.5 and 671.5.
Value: -112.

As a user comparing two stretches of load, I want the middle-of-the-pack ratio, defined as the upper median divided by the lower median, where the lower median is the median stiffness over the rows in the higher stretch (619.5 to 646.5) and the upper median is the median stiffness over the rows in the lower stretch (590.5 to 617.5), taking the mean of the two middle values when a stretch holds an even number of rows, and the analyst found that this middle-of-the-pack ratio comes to 0.950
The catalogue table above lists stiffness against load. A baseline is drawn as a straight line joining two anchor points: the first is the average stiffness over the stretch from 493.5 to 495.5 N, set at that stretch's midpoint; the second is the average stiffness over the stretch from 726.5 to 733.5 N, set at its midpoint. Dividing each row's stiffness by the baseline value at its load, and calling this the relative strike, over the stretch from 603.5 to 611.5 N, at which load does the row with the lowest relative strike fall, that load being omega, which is 608.0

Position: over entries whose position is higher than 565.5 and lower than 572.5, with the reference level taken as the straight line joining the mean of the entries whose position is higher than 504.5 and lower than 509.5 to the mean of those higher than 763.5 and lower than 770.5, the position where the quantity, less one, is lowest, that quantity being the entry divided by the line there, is 566.0 N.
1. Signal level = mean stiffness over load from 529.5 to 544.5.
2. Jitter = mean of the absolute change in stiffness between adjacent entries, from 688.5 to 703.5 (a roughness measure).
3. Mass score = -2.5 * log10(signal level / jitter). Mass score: -3.2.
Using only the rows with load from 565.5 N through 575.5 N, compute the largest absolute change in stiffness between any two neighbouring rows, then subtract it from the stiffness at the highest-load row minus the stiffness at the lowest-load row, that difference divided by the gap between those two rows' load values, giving -7.0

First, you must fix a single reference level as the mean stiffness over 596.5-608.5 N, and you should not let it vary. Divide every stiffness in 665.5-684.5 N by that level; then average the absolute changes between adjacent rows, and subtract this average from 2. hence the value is 1.93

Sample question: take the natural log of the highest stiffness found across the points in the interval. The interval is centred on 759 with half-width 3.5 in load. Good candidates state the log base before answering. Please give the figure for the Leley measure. 4.32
